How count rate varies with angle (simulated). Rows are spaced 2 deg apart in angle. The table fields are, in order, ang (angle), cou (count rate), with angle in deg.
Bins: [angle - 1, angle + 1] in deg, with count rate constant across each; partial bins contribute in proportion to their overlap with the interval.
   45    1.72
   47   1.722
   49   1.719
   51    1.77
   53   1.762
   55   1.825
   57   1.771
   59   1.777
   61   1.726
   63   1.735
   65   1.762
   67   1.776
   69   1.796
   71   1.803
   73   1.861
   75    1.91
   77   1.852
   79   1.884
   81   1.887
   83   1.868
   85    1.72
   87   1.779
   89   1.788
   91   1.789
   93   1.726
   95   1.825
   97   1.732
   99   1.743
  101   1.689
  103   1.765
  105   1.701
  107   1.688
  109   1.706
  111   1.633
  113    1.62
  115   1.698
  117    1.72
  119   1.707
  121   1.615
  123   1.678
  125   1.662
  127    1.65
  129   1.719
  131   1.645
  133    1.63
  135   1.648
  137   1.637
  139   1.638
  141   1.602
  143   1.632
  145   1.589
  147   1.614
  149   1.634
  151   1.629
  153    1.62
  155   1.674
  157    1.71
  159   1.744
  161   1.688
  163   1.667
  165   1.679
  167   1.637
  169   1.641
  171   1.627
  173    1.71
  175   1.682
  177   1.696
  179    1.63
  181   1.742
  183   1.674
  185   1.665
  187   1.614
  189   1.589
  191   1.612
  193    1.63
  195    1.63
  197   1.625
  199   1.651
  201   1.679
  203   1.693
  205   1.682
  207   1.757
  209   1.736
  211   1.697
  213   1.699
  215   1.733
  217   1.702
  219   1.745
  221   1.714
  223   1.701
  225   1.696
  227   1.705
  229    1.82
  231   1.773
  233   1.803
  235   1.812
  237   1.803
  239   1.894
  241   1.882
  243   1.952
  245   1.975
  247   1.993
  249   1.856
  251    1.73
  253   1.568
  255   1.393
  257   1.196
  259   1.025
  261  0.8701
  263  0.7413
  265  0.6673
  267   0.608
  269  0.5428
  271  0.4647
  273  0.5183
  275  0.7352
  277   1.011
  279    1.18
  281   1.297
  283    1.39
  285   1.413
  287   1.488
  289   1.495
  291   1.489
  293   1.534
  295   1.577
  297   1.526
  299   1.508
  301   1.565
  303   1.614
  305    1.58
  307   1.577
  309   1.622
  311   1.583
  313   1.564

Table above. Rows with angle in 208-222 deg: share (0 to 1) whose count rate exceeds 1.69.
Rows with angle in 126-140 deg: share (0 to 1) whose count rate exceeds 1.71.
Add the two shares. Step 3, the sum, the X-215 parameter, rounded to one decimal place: 1.1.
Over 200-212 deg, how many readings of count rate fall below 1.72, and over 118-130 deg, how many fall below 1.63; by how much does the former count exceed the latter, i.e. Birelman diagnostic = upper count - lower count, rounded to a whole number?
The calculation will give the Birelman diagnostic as 3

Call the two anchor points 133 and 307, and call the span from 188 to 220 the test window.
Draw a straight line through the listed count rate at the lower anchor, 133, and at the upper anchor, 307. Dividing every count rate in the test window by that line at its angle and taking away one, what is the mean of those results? 0.04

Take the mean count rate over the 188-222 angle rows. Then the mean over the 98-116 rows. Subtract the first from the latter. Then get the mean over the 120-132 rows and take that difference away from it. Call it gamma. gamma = 1.65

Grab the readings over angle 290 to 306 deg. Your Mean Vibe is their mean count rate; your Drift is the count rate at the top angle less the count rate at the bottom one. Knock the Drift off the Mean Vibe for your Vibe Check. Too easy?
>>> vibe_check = 1.46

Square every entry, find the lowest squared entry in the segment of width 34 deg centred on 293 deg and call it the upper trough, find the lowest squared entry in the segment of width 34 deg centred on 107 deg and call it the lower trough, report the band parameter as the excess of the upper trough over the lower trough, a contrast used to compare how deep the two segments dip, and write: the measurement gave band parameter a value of -1.6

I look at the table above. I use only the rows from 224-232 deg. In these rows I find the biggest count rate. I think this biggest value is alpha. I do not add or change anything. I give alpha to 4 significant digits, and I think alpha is 1.820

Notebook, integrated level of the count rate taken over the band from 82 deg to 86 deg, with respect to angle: 7.2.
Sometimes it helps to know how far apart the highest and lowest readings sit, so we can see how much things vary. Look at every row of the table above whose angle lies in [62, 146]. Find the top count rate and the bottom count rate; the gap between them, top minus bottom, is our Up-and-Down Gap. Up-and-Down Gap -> 0.32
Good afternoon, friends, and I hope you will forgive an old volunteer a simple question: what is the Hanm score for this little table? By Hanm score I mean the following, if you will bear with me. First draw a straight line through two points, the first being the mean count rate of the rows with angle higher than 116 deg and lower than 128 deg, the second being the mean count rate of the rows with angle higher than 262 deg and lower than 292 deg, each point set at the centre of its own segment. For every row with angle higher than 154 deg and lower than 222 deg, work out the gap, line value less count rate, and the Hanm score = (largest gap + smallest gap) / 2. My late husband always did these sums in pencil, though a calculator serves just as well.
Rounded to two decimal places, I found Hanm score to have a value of -0.32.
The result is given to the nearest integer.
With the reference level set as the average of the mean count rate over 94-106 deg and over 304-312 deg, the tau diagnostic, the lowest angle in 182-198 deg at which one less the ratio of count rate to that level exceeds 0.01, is 187 deg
